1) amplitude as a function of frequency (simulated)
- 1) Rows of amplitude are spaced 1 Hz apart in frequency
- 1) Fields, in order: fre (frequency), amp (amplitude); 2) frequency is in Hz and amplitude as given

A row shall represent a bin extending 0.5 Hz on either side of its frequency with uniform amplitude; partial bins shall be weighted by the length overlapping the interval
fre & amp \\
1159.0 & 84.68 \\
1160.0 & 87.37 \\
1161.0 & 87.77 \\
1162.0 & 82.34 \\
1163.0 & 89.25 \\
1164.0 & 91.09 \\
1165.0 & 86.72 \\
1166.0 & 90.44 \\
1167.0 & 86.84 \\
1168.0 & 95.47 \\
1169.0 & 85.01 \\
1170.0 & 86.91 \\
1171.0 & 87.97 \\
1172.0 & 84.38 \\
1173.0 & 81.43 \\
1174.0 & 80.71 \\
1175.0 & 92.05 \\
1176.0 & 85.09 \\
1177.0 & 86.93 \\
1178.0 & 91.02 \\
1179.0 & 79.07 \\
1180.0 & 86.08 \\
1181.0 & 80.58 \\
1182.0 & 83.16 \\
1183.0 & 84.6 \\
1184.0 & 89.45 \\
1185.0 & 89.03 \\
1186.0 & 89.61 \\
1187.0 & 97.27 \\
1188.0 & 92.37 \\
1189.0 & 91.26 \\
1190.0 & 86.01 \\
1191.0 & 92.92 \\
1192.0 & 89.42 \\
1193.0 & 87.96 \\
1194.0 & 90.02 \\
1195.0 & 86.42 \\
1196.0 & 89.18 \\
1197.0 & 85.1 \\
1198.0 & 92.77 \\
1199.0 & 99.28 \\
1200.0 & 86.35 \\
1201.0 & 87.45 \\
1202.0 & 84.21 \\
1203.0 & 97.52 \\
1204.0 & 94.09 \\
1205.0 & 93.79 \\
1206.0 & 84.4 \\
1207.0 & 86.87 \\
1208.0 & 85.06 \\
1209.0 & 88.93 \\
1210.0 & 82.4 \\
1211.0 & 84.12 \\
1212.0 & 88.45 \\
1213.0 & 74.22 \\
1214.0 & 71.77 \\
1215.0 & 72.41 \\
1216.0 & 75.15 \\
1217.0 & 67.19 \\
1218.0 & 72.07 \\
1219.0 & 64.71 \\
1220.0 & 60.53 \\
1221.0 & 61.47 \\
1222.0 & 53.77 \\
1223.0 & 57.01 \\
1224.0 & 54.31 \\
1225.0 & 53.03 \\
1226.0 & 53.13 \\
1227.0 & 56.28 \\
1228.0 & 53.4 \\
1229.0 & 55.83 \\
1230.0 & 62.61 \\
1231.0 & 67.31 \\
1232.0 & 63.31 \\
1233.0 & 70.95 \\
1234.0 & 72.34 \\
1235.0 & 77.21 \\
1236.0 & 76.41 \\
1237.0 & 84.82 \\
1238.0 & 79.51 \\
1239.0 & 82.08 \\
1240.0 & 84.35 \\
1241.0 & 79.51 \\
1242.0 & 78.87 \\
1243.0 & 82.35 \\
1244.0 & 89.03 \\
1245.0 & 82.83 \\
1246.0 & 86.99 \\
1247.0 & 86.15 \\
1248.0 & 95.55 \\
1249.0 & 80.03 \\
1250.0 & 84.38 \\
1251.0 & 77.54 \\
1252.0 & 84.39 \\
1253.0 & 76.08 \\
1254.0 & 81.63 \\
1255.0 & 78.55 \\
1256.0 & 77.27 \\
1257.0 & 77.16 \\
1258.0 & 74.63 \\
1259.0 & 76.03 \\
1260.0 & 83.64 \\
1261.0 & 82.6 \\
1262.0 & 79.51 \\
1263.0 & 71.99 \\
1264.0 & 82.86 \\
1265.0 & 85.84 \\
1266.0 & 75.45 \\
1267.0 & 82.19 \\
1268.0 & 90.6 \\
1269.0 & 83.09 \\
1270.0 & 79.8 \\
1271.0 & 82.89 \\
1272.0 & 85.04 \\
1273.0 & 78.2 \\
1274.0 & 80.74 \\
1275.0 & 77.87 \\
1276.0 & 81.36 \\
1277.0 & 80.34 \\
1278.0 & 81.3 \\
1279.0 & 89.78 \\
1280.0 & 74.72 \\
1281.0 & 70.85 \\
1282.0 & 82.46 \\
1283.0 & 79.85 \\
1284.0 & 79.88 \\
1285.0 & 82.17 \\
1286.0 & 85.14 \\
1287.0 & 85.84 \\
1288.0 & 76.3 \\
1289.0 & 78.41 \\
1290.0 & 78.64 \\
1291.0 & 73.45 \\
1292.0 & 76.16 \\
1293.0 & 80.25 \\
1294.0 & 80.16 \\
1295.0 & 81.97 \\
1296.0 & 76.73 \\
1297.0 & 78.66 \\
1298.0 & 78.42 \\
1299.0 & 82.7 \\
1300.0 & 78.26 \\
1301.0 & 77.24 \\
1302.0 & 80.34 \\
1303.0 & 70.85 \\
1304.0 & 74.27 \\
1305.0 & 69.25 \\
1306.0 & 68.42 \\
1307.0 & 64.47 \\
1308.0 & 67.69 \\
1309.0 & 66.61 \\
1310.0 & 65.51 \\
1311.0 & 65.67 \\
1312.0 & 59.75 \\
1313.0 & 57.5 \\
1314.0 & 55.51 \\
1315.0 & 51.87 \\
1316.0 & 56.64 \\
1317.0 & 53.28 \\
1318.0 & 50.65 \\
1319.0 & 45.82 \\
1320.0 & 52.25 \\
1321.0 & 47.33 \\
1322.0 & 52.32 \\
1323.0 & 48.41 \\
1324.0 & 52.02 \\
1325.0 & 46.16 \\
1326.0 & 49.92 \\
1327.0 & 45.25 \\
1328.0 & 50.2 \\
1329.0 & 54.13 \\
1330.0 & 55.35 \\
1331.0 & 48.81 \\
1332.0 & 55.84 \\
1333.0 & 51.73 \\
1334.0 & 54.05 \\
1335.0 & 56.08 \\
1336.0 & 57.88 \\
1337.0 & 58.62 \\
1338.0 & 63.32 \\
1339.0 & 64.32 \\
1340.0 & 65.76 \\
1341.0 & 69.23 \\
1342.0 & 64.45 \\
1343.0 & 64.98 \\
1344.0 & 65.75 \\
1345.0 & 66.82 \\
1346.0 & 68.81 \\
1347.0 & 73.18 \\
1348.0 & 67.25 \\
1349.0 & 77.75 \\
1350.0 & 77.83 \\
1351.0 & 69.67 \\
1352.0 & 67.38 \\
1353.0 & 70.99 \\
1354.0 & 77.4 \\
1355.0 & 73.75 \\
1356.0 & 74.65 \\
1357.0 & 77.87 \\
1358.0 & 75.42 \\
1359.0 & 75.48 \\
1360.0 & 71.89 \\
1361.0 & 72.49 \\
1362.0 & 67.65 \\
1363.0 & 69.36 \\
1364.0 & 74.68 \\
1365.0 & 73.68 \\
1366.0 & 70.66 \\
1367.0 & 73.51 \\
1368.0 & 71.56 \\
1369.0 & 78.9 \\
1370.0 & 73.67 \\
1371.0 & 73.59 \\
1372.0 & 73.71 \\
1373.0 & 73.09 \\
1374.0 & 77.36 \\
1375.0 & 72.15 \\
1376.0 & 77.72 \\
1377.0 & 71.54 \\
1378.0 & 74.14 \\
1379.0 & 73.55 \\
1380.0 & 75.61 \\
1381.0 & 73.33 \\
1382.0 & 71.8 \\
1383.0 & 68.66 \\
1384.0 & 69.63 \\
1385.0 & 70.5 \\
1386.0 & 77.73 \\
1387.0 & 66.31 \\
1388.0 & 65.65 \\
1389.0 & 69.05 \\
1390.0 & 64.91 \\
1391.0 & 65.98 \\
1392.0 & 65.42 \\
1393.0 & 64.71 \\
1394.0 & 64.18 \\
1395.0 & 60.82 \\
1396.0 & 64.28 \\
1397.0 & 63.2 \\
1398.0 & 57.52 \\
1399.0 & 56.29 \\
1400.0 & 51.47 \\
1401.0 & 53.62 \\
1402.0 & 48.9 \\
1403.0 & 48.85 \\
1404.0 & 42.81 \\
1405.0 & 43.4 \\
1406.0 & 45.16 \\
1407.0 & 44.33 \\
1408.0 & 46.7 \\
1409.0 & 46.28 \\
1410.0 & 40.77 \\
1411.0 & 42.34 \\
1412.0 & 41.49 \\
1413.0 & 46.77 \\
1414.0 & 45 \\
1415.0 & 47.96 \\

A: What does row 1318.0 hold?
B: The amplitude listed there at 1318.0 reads 50.65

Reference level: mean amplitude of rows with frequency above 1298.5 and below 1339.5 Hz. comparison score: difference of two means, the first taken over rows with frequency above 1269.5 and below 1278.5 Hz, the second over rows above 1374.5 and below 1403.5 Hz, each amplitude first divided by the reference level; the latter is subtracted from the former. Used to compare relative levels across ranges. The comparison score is 0.3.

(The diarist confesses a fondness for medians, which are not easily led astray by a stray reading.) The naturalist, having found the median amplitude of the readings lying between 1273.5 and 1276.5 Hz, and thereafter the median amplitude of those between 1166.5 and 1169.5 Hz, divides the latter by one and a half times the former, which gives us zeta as 0.72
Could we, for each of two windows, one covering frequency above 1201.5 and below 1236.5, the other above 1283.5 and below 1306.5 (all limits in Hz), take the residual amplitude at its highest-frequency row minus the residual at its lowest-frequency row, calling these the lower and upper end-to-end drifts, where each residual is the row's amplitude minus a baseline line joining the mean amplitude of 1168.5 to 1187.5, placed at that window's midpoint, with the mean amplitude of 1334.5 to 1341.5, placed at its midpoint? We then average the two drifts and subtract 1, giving -6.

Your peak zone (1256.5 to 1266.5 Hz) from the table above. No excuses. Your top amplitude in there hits 85.84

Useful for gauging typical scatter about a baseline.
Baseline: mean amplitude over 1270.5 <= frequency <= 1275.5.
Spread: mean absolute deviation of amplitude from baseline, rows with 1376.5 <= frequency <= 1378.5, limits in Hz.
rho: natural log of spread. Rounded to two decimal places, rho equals 2.09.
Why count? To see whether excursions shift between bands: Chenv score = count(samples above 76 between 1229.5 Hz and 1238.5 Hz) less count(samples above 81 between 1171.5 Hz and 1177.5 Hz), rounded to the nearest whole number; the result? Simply -1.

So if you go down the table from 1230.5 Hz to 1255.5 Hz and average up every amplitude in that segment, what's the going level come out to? 80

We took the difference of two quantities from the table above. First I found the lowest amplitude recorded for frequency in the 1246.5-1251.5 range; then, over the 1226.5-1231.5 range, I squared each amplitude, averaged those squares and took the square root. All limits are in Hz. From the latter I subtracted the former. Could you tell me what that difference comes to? -18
